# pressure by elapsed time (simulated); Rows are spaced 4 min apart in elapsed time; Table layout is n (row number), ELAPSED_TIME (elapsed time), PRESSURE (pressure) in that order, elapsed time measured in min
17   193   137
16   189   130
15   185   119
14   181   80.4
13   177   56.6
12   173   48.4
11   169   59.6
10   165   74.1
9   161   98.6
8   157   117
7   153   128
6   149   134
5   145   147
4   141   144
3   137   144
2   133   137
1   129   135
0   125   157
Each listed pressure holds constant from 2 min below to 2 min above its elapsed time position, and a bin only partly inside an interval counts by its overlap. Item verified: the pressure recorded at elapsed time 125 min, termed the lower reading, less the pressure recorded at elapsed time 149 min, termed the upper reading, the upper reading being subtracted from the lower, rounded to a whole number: 23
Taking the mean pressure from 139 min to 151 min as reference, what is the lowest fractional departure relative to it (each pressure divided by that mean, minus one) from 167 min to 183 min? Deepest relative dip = -0.66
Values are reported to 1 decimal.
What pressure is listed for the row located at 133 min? 137.0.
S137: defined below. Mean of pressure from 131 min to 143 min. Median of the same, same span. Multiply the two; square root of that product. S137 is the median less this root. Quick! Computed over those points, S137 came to 1.2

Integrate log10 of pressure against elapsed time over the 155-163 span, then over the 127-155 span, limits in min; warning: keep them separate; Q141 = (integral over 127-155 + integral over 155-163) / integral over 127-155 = 1.3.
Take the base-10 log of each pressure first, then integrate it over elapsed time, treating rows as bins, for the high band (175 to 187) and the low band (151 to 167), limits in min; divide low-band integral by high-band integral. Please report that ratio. 1.4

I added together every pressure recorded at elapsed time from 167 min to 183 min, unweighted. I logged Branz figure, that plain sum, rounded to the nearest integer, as 245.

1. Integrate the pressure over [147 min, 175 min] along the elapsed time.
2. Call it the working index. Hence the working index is 2639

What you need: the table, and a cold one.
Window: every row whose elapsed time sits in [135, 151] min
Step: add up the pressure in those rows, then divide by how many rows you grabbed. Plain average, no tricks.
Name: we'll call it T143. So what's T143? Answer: 142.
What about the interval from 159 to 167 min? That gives 86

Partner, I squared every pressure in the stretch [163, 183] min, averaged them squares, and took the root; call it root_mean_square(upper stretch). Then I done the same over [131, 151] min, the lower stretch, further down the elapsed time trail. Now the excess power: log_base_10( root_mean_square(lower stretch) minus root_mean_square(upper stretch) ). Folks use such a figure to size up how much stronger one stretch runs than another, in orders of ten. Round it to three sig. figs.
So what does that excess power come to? 1.88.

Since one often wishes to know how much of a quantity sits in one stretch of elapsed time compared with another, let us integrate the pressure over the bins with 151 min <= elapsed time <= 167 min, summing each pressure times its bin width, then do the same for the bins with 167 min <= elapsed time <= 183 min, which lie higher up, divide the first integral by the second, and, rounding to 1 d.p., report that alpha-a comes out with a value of 1.7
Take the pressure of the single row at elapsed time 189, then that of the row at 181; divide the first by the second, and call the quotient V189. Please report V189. 1.6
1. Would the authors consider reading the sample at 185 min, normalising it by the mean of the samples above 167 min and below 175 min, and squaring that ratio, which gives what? 4.9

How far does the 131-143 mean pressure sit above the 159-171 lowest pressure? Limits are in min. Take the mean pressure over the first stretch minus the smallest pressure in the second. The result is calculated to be 82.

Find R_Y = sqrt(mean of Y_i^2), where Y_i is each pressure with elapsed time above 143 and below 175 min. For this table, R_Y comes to 107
